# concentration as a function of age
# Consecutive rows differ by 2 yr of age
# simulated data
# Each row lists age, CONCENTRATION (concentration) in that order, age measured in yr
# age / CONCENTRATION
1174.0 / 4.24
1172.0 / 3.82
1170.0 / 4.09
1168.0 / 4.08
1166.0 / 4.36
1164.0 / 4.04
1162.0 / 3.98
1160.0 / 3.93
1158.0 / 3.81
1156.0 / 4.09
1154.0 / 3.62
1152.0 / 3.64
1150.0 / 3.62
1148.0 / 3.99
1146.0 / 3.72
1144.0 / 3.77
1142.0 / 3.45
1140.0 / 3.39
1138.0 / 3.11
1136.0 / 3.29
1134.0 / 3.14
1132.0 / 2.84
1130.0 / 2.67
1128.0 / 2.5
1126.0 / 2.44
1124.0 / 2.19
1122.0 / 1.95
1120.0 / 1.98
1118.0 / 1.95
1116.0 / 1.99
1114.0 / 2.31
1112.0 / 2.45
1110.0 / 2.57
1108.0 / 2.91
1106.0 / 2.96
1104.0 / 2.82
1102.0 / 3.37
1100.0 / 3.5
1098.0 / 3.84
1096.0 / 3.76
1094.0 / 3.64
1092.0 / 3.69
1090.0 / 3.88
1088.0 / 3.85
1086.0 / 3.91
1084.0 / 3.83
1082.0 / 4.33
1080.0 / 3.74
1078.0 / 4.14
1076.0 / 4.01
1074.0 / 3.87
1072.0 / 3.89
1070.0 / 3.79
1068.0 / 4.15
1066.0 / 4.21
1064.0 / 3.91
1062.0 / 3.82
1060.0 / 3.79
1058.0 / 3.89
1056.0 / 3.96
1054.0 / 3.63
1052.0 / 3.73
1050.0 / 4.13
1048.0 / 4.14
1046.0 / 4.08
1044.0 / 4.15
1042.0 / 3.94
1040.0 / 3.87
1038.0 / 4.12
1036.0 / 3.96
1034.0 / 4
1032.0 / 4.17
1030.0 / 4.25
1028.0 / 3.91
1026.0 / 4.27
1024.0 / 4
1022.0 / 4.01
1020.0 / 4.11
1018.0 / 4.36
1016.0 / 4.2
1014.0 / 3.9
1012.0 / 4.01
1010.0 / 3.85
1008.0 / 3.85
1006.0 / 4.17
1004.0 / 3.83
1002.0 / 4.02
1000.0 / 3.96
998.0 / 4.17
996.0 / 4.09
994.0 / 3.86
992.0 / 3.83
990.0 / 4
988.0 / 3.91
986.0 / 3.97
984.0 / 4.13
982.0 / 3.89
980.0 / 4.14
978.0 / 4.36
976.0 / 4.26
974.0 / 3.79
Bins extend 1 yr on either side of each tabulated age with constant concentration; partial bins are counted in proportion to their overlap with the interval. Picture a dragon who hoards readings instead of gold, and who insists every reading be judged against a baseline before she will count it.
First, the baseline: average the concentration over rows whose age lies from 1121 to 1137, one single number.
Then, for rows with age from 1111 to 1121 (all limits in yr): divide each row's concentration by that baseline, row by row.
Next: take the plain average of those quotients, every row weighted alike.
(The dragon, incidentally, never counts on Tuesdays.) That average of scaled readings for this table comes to 0.81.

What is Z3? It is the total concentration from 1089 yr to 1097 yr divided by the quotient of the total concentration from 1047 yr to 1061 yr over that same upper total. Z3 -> 8.2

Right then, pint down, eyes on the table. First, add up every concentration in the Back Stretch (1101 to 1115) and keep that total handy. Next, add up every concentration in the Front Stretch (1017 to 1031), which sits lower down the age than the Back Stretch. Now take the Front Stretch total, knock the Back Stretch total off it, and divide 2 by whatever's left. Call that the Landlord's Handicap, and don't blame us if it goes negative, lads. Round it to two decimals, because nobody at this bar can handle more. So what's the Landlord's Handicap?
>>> 0.21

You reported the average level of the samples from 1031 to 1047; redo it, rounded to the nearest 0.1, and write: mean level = 4.0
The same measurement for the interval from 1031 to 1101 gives 3.9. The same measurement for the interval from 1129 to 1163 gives 3.5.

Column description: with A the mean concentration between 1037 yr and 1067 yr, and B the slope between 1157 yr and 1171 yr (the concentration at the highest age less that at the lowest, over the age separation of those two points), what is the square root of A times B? 0.304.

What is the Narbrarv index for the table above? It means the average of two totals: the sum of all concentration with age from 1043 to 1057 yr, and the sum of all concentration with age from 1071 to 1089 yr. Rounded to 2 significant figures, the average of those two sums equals 32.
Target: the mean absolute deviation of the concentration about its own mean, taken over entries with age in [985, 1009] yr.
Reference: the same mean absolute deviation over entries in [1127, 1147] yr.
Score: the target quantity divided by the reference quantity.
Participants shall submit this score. 0.3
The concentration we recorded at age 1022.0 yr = 4.01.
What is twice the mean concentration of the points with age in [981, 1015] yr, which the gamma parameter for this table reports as 7.93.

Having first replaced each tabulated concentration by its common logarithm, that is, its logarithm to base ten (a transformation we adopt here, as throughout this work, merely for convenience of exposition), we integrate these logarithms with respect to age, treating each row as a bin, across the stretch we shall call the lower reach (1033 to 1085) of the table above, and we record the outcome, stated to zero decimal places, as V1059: 31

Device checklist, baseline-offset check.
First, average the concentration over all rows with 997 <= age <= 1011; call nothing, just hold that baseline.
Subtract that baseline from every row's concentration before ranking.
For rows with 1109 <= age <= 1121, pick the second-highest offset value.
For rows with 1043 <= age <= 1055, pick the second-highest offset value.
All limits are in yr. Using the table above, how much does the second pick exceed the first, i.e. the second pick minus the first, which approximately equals 1.7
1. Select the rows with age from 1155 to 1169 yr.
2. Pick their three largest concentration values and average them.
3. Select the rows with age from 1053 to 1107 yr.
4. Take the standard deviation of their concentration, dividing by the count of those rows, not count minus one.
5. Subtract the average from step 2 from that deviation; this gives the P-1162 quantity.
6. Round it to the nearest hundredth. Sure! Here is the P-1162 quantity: -3.85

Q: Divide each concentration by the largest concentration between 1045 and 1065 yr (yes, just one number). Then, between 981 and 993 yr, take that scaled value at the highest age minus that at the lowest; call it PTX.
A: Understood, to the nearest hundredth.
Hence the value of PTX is -0.01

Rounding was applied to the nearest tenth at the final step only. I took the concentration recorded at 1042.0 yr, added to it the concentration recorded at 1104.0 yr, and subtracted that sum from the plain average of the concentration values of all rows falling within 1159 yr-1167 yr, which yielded -2.7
